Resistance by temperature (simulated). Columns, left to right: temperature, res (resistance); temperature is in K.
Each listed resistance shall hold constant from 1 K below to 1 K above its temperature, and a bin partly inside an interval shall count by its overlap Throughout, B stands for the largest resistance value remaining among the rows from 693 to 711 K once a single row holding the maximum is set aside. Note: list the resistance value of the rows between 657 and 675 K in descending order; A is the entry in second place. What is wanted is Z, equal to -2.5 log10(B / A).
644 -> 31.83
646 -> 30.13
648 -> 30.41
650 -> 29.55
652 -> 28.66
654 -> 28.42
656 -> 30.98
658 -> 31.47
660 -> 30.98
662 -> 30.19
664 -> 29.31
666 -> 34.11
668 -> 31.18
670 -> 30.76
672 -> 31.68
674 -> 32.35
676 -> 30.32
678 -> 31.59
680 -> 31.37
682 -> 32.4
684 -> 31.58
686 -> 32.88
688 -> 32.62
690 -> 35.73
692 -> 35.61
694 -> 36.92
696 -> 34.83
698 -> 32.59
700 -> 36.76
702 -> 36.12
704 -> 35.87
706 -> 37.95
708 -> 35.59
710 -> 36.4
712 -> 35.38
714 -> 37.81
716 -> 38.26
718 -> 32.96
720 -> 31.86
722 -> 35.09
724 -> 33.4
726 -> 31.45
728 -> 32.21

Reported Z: -0.14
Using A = 32.35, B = 36.92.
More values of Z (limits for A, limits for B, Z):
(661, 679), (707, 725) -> -0.17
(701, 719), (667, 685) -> 0.17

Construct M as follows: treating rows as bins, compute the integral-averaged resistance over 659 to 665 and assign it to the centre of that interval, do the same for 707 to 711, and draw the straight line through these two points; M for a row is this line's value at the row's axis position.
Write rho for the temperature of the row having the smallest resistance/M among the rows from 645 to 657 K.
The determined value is 654 K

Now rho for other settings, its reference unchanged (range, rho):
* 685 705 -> 698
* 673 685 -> 676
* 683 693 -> 684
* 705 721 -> 720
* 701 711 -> 708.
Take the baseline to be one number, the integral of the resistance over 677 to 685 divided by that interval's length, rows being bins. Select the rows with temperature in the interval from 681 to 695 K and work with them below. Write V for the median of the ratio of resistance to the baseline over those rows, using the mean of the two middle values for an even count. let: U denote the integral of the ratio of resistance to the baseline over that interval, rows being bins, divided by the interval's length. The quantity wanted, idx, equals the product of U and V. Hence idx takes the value 1.11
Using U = 1.07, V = 1.04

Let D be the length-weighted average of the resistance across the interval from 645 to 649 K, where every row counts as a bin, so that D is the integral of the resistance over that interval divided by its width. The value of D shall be 30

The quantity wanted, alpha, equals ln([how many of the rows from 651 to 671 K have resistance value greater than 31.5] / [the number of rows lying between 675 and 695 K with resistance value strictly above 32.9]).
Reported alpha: -1.1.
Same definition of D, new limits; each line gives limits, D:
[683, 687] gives 32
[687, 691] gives 34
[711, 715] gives 37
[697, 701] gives 35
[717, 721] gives 32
